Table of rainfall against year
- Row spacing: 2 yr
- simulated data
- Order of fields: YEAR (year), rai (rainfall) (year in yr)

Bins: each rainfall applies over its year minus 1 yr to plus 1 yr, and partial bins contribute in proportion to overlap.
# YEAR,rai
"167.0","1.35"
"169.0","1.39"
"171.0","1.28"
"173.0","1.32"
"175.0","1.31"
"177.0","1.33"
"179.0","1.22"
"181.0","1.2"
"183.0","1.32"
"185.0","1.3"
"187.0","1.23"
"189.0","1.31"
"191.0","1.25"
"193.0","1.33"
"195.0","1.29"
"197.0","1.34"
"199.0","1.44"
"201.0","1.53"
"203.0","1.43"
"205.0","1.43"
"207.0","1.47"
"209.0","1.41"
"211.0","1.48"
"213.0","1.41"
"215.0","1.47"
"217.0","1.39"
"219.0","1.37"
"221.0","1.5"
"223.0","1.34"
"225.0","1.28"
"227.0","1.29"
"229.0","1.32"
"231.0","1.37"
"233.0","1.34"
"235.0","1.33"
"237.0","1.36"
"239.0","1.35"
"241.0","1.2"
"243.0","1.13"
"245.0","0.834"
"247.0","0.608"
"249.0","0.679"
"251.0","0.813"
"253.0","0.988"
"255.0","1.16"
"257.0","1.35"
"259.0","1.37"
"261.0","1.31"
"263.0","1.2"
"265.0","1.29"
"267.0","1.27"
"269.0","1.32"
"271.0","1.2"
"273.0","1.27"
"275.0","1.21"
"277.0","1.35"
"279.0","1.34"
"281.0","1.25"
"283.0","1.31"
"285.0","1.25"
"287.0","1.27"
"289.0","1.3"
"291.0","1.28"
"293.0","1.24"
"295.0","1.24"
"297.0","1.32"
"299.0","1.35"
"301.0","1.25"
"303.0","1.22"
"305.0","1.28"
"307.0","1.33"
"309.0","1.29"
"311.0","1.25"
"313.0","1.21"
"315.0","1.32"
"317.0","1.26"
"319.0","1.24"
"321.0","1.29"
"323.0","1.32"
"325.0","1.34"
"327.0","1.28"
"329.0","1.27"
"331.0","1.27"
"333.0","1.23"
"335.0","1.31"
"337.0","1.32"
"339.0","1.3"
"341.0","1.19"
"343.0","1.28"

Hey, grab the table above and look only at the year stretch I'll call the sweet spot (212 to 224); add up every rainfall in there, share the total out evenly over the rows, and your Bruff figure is 1.41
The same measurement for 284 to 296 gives 1.26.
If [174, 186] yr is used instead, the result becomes 1.28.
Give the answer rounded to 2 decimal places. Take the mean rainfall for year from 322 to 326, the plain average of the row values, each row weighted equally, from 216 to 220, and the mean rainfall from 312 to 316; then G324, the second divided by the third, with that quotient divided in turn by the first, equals 0.82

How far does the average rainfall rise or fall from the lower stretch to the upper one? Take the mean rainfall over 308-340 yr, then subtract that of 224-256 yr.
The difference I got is 0.15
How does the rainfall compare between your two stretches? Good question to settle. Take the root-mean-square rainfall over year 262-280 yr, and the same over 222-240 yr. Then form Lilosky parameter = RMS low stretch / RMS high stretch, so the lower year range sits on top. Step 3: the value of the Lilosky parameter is 1.05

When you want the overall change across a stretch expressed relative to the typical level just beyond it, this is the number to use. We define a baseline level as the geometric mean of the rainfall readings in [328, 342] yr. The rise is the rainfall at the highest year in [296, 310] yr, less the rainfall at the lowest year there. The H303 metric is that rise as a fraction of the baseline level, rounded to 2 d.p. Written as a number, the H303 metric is -0.02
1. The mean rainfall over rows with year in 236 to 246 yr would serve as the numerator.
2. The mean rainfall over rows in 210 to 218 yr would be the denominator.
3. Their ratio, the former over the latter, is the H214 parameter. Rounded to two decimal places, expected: 0.82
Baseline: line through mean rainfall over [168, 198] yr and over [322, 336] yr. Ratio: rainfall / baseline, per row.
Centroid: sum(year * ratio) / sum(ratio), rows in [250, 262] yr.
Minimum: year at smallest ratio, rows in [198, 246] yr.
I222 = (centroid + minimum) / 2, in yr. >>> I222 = 250.8 yr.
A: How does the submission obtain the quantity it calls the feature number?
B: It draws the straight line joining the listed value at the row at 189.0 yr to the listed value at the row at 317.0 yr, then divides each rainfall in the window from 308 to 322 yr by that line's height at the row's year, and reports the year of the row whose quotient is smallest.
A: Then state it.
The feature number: 313.0 yr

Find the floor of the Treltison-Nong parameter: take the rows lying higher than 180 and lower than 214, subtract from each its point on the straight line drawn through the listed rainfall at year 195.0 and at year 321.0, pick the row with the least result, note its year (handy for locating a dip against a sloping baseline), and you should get 181.0 yr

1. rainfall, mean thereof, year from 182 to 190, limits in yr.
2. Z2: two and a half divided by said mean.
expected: 1.94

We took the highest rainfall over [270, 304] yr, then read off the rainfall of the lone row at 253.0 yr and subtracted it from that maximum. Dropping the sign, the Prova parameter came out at 0.36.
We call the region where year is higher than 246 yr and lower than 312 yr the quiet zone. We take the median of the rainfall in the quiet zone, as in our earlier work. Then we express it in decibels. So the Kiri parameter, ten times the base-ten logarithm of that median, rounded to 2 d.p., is 1.04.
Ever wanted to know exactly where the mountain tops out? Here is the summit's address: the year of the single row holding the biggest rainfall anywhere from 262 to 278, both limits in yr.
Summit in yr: 277.0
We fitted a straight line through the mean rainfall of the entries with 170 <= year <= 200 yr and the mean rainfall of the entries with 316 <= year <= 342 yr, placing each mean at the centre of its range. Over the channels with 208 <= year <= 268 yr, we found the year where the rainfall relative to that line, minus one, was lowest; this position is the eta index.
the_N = 247.0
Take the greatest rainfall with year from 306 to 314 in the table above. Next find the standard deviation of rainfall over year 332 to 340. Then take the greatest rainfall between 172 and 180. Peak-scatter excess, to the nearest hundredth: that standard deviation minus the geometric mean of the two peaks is -1.29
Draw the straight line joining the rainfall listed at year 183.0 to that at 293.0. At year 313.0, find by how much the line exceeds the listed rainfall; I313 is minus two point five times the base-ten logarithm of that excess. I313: 4.5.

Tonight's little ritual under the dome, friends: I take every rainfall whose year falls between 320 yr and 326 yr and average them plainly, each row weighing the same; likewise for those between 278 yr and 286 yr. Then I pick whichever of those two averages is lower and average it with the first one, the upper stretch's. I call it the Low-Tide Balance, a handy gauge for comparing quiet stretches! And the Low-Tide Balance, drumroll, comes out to 1.302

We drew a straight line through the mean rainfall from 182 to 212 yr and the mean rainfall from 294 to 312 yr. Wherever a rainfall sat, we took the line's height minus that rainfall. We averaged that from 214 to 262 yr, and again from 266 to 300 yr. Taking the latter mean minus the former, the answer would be -0.10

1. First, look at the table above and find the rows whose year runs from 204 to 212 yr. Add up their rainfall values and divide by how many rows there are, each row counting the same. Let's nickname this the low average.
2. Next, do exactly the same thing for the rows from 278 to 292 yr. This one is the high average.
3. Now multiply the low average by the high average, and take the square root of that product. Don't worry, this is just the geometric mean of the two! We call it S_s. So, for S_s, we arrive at 1.36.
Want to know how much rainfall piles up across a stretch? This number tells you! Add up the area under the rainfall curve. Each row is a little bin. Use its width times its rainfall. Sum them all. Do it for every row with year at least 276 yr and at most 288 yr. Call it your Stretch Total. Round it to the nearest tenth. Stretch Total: 15.5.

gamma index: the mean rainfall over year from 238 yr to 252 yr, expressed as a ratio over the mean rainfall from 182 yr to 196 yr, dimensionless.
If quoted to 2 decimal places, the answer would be 0.73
